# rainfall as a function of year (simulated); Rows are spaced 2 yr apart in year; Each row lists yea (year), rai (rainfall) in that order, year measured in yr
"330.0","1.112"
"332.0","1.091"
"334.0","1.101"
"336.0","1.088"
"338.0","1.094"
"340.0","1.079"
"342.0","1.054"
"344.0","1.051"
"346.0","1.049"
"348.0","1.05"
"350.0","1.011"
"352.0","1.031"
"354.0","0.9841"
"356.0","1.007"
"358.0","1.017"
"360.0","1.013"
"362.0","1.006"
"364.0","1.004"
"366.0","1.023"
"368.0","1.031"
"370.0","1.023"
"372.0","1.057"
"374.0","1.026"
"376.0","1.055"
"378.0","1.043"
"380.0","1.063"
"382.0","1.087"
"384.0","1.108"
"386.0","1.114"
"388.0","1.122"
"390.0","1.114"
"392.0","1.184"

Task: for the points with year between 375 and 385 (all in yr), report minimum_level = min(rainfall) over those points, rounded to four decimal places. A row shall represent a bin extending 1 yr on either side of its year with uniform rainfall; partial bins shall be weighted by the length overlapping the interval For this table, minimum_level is 1.0430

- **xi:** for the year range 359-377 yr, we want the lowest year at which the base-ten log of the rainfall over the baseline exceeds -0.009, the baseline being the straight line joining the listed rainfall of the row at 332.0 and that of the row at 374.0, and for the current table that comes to 366.0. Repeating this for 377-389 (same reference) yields 378.0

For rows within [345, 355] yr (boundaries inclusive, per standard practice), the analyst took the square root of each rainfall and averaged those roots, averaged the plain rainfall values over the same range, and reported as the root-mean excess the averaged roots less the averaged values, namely -0.0127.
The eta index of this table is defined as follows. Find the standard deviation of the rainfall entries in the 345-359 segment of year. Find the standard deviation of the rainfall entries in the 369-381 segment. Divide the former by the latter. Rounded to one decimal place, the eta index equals 1.4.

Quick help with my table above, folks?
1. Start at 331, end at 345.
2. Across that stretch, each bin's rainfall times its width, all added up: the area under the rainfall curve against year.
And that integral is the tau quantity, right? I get 15.1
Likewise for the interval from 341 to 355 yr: 14.5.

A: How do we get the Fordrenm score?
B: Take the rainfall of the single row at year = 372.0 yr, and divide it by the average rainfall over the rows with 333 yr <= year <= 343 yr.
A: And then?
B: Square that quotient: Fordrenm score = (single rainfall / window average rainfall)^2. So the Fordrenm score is 0.95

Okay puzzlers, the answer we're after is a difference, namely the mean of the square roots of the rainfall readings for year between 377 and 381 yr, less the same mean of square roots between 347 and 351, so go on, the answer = 0.011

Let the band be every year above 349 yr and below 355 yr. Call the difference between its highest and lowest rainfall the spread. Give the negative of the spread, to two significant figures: -0.047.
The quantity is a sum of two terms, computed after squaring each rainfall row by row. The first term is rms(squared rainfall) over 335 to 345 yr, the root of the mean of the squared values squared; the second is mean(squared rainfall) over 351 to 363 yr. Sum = 2.17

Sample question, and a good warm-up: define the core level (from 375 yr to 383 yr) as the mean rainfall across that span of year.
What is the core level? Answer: 1.06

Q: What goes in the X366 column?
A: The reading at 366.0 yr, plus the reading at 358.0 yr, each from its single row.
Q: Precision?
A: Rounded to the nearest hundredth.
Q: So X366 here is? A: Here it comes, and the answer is 2.04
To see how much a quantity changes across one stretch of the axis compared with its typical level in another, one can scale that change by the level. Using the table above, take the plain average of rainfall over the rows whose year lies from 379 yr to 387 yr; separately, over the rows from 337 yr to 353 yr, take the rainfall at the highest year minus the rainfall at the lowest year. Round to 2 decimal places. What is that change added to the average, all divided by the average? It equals 0.94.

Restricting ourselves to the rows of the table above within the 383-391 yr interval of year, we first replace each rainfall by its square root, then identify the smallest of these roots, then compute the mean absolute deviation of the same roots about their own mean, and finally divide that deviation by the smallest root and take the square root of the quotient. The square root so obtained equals 0.041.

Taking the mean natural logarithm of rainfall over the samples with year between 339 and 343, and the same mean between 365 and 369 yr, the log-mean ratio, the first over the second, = 2.4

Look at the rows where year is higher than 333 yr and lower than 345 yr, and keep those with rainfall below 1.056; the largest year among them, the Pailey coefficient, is 344.0 yr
